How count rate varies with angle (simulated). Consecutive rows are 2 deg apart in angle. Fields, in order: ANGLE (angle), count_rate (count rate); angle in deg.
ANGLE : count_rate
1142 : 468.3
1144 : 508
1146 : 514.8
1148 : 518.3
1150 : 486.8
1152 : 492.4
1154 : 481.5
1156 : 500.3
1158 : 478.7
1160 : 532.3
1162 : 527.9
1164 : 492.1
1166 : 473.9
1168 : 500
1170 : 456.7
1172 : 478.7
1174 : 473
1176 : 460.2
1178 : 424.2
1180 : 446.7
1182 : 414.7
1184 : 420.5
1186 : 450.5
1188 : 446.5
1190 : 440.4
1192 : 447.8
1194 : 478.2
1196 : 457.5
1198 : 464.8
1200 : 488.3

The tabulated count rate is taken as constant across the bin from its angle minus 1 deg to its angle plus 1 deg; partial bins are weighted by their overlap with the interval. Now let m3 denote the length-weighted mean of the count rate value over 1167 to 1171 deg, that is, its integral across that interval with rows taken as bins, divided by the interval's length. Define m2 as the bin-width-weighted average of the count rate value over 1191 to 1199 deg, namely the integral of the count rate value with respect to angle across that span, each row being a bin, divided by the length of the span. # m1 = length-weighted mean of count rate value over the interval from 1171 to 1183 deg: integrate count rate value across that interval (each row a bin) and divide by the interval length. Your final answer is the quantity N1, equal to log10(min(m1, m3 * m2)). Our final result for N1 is 2.65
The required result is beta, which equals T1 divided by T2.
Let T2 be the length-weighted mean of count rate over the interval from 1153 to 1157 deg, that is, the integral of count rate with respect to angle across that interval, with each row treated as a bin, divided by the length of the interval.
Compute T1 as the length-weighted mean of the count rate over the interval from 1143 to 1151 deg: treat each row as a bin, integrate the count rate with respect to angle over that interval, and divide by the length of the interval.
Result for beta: 1.03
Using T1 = 507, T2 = 491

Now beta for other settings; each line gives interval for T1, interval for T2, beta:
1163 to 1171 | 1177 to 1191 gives 1.11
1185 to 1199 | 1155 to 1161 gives 0.90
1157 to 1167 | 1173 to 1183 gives 1.13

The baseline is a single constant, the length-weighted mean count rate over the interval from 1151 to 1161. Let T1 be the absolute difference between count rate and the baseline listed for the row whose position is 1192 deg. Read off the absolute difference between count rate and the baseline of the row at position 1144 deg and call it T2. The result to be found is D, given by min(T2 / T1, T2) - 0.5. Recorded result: -0.3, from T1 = 49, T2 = 11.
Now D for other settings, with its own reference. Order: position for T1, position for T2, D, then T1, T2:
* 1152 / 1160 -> 7.1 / 5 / 35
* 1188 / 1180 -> 0.5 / 51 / 50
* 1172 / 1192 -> 2.2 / 18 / 49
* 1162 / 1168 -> -0.4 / 31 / 3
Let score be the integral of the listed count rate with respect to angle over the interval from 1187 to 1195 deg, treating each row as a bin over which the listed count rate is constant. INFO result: 3626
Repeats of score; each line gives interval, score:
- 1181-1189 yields 3464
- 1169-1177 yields 3737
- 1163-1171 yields 3845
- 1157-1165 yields 4062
